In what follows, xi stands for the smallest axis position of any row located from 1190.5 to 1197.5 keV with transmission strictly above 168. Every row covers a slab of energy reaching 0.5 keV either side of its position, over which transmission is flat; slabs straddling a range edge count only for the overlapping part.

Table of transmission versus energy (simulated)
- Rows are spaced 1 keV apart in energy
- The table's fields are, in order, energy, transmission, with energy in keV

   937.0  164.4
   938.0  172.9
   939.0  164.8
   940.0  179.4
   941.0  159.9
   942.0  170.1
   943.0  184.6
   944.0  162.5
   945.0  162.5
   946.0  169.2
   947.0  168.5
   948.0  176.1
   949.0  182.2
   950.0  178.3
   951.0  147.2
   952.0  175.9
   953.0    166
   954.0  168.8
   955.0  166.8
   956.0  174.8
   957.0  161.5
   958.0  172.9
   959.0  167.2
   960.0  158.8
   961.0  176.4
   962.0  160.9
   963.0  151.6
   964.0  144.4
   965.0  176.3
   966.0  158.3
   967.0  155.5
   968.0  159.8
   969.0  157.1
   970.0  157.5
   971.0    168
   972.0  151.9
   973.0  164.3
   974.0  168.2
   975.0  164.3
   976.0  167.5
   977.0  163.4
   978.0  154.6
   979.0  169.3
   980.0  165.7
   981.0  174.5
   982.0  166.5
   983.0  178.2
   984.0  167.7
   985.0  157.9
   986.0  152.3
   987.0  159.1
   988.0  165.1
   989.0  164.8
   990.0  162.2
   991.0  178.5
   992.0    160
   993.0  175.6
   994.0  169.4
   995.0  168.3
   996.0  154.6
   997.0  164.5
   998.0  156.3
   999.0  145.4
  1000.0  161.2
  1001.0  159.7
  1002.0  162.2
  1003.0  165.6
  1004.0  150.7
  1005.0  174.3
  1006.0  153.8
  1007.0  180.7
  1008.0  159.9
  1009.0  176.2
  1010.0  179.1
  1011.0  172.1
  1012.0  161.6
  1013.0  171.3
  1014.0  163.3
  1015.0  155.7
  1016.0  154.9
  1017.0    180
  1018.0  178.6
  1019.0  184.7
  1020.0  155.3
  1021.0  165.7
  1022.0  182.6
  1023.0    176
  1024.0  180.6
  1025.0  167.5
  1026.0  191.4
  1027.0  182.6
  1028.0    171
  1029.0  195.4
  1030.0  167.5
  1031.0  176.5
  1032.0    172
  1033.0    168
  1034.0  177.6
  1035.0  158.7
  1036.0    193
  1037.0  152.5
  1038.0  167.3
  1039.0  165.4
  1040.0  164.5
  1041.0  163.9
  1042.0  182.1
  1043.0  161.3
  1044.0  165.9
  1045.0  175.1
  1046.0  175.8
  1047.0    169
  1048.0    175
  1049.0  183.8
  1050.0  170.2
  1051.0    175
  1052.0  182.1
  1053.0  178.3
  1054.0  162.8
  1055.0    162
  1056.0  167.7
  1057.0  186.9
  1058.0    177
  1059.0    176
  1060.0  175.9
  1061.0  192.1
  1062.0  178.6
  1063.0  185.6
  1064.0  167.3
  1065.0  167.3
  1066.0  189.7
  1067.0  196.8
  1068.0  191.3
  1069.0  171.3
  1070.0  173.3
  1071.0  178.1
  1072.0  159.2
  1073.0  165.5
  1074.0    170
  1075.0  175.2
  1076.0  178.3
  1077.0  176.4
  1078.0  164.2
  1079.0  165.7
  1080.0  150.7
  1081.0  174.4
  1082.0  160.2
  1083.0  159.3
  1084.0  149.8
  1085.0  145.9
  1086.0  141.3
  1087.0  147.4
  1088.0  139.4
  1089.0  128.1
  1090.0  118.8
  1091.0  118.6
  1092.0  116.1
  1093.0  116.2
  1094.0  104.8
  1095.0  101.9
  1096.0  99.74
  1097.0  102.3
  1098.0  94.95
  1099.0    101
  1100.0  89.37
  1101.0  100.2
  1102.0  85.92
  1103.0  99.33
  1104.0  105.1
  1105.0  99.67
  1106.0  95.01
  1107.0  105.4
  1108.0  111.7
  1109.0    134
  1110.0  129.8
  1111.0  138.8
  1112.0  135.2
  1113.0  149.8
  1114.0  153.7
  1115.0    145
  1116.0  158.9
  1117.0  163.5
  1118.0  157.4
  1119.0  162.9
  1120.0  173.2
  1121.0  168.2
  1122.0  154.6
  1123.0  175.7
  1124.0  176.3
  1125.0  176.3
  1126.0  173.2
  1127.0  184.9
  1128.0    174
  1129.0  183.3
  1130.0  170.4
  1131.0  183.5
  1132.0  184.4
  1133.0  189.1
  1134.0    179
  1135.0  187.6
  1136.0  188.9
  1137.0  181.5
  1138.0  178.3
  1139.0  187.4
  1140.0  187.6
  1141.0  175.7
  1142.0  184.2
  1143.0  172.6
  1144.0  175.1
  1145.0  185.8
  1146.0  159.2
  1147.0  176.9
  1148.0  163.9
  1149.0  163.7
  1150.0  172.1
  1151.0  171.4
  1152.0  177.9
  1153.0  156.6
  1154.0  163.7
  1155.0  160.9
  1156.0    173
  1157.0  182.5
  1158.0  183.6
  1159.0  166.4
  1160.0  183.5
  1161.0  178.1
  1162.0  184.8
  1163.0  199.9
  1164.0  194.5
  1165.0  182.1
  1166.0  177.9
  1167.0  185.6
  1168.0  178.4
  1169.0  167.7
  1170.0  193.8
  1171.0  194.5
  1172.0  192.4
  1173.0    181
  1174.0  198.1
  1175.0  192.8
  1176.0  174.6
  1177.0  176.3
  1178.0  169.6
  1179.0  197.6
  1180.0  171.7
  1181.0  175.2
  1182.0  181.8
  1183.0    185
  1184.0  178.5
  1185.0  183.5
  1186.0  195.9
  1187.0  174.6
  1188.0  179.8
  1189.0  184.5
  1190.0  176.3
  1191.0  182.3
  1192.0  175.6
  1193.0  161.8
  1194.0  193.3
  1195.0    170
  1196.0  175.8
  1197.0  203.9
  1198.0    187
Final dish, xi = 1191.0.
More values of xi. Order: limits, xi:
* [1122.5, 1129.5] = 1123.0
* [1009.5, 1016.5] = 1010.0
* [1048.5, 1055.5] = 1049.0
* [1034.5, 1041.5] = 1036.0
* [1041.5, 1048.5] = 1042.0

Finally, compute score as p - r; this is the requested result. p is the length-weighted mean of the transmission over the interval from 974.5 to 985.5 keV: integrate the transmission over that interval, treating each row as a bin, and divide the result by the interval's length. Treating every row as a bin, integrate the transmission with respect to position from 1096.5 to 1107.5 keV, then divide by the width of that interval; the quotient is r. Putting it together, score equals 68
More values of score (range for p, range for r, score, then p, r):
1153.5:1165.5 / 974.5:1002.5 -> 16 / 179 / 164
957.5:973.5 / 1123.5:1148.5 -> -18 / 161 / 179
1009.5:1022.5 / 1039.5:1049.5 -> -2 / 170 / 172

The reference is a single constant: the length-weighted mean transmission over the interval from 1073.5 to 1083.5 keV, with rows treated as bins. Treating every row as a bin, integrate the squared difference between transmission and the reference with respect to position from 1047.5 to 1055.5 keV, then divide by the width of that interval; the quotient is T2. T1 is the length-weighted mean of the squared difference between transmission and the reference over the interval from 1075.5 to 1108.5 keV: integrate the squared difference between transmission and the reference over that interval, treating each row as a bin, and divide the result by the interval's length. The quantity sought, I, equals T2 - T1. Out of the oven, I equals -2454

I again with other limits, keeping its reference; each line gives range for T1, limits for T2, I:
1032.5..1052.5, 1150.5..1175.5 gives 211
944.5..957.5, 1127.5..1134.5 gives 129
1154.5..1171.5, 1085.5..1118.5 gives 2369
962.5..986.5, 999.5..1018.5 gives -3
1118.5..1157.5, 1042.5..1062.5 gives -33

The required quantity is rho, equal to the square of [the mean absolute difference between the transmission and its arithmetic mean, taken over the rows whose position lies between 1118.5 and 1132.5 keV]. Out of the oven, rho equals 39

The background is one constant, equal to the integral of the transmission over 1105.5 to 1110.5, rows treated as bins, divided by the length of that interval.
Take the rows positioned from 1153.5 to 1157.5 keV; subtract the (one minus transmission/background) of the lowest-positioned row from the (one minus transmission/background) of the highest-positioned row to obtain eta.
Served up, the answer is -0.16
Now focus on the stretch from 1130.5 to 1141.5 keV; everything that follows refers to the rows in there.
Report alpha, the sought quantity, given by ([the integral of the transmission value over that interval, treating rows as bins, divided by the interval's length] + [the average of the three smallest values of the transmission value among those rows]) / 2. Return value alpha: 181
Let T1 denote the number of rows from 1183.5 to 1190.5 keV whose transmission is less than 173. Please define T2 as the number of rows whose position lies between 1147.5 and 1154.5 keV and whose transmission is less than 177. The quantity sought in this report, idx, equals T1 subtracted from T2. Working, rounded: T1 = 0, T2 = 6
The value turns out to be 6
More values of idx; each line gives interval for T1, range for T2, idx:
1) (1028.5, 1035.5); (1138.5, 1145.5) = -1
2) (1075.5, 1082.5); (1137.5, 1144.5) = -1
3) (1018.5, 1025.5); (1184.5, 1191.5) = -1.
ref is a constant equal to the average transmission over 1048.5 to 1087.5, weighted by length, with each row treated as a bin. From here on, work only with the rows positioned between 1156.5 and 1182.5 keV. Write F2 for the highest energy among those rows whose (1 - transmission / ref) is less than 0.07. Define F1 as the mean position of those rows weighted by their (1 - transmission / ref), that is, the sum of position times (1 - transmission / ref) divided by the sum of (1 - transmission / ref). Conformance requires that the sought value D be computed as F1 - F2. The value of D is -12.8 keV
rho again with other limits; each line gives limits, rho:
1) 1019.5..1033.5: 71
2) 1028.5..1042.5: 89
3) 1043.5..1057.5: 39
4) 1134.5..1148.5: 52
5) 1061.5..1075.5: 78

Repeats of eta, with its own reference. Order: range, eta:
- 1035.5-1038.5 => 0.22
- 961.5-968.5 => 0.01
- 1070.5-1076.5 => 0.00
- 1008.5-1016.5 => 0.18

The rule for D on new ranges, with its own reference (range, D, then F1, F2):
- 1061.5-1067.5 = -1.6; 1065.4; 1067.0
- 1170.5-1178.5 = -4.8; 1173.2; 1178.0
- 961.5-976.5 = -8.2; 967.8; 976.0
